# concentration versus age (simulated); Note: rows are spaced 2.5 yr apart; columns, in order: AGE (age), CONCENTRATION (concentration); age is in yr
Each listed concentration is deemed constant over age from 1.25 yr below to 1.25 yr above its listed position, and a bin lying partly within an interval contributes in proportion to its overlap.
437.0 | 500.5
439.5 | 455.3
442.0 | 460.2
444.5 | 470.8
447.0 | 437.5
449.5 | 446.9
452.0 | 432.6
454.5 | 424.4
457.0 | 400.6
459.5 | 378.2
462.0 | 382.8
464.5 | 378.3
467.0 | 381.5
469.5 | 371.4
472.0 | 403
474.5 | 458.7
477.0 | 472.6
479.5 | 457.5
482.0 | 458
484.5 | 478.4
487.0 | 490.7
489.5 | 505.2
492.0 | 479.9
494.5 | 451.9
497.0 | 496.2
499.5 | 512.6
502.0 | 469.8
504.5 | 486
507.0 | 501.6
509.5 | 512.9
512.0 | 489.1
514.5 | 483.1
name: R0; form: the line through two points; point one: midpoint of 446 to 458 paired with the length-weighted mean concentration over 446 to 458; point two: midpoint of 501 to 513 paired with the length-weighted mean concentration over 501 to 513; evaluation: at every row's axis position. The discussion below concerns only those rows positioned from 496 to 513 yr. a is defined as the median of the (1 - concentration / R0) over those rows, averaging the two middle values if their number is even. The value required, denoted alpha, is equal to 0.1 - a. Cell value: 0.12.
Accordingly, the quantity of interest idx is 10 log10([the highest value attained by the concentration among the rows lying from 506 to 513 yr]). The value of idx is 27.1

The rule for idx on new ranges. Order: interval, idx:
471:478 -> 26.7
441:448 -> 26.7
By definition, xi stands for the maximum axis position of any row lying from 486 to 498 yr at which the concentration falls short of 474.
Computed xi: 494.5 yr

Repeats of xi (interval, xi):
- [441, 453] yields 452.0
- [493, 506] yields 502.0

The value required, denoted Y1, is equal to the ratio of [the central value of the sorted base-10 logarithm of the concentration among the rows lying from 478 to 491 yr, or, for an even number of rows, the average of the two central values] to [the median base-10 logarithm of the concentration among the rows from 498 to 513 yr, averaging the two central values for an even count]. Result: 0.99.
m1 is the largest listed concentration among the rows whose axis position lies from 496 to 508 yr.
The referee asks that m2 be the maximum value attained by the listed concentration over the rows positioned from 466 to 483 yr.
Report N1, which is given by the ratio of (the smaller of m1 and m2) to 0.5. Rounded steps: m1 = 512.6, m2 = 472.6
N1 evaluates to 945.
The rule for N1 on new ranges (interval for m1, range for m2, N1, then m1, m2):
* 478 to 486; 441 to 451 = 942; 478.4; 470.8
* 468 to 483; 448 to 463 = 894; 472.6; 446.9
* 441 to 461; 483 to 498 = 942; 470.8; 505.2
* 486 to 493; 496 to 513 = 1010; 505.2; 512.9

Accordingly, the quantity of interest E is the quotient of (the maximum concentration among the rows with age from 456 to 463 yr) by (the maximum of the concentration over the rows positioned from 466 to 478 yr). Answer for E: 0.8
